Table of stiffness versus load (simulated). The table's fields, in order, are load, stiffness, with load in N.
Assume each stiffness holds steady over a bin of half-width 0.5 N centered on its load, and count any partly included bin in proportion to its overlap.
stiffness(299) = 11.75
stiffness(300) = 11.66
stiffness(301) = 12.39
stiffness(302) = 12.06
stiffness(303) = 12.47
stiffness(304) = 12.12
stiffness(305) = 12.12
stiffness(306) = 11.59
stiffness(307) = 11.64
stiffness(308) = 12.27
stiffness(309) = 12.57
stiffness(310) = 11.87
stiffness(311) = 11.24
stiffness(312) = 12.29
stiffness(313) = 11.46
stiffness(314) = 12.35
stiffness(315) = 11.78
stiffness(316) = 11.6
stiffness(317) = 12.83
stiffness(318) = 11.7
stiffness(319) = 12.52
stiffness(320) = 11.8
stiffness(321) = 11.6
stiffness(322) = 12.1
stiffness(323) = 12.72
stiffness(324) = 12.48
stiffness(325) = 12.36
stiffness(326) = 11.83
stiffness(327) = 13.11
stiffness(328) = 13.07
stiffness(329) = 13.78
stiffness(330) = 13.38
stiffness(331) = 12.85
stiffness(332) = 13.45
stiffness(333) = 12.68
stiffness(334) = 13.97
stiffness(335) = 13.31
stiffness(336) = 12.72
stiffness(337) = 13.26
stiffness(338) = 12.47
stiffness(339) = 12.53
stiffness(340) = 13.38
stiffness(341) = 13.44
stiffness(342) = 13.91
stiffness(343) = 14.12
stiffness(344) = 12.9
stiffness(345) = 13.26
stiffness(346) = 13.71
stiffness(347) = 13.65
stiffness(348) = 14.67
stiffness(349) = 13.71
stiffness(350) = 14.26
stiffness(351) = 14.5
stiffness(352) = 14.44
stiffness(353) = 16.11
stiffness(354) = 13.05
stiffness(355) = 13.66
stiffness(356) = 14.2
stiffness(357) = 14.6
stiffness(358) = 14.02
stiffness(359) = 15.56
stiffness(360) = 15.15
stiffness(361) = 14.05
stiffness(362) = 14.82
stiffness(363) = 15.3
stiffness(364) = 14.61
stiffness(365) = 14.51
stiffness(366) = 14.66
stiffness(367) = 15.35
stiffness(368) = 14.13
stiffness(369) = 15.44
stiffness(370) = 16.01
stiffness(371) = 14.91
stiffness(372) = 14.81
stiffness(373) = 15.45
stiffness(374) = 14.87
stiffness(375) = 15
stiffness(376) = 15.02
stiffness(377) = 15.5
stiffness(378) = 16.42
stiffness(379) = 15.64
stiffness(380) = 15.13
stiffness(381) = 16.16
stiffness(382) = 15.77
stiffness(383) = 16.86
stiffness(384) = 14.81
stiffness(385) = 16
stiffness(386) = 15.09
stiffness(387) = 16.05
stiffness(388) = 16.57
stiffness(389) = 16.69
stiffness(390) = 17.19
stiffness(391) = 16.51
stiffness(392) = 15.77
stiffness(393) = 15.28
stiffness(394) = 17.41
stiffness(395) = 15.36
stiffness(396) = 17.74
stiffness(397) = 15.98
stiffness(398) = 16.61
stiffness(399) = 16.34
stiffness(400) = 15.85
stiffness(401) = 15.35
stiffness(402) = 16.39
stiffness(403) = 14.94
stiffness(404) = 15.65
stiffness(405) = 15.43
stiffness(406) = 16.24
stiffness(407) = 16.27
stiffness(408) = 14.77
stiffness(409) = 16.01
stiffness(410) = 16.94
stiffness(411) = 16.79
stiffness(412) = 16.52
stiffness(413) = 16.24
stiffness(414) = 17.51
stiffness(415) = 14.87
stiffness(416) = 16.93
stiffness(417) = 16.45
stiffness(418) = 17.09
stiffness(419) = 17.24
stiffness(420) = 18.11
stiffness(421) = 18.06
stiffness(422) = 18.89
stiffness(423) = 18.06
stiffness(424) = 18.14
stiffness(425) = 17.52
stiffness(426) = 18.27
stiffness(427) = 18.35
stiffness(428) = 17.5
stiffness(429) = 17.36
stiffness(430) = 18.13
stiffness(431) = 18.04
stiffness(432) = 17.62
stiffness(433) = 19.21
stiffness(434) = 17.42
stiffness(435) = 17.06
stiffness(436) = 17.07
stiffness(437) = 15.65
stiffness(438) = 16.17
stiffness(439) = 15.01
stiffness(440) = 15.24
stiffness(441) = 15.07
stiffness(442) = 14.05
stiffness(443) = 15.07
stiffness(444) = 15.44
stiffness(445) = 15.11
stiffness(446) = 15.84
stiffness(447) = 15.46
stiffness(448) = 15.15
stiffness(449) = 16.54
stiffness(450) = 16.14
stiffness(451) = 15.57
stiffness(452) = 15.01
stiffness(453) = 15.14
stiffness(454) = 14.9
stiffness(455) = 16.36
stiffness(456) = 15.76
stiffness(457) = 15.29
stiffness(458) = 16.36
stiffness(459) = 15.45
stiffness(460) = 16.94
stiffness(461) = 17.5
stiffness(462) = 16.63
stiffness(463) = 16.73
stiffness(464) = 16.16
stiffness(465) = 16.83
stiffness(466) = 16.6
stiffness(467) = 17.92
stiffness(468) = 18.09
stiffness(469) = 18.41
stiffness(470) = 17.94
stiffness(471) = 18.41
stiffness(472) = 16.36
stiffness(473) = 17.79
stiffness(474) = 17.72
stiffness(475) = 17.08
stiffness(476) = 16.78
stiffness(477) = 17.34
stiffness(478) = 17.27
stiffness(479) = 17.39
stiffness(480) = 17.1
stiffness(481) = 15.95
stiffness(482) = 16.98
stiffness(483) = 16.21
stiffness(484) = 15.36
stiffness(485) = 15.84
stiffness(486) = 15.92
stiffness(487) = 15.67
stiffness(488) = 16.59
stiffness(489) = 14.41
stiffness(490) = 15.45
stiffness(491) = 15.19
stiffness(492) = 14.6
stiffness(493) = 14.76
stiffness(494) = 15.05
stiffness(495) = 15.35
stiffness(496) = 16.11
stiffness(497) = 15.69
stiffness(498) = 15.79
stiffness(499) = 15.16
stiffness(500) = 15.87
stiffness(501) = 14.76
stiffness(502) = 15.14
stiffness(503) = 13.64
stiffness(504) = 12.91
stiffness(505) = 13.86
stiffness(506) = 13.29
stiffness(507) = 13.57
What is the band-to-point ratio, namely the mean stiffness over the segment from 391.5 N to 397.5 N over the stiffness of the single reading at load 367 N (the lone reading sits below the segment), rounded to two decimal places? 1.06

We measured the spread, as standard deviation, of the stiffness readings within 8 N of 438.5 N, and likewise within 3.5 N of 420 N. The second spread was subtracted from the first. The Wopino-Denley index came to 0.6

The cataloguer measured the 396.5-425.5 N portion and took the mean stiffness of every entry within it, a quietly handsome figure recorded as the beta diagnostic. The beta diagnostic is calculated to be 16.6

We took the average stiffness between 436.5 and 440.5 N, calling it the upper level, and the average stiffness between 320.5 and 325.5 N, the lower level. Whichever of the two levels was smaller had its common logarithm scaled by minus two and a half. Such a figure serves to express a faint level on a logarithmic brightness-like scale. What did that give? -2.72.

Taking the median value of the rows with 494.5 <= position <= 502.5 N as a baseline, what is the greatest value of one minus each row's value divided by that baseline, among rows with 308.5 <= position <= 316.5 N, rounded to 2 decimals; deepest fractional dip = 0.28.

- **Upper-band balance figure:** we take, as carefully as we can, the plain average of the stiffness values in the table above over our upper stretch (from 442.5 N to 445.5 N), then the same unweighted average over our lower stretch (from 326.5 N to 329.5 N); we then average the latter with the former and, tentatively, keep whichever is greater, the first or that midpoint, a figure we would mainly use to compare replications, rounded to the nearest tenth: 15.2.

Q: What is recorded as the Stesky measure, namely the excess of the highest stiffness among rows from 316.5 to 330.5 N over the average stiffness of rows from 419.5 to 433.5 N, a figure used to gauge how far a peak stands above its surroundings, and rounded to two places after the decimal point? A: -4.31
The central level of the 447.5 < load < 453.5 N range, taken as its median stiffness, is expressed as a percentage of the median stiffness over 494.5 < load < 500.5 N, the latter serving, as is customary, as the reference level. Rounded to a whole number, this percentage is 98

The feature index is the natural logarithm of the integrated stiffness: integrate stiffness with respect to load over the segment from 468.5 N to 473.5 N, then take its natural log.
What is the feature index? 4.49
